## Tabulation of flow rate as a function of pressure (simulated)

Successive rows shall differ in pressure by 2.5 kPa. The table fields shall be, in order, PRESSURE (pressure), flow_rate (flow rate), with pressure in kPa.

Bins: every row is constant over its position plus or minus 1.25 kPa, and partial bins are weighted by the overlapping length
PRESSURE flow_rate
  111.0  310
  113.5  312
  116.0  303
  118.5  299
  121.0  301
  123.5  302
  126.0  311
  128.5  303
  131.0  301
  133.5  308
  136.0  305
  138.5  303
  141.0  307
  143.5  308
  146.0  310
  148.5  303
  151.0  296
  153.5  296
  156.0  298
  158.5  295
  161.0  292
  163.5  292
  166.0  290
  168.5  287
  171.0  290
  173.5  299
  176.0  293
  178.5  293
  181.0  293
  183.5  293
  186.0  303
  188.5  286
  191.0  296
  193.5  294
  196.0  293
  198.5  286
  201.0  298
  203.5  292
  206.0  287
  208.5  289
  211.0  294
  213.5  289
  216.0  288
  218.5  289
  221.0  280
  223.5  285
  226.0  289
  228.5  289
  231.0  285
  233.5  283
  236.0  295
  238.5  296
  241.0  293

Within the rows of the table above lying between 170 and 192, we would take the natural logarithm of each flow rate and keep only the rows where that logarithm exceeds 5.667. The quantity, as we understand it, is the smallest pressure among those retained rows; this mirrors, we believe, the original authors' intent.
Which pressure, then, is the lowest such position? 171.0 kPa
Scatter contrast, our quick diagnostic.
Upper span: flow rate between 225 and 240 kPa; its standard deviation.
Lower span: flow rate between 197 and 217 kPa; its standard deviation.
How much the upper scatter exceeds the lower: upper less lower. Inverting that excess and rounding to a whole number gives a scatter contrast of 1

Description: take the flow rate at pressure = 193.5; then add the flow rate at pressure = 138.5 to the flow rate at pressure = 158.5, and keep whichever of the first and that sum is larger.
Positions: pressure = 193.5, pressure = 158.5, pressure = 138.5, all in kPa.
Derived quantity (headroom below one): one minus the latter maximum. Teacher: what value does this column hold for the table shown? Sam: -597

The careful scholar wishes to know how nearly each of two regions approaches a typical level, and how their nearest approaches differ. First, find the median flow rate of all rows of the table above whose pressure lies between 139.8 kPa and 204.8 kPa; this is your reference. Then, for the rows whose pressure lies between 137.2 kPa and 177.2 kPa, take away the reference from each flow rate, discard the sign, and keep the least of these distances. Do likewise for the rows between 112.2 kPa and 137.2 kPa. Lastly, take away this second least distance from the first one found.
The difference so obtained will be -5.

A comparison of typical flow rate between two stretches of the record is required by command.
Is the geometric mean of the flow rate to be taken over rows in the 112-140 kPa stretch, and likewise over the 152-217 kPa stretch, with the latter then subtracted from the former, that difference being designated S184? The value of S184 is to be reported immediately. 12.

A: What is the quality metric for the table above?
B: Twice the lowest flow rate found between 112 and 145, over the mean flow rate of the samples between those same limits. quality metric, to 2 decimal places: 1.96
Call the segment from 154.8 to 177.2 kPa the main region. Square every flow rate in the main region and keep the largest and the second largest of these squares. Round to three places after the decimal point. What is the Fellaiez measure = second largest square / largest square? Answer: 0.993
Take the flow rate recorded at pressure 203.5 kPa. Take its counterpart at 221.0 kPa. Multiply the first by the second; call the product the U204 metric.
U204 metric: 81760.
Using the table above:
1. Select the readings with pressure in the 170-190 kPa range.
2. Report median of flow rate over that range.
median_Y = 293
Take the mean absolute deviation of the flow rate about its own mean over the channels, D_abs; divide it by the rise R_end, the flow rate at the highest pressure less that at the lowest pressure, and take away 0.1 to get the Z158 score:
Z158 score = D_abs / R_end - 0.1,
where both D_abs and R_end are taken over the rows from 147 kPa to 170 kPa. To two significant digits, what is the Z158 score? -0.33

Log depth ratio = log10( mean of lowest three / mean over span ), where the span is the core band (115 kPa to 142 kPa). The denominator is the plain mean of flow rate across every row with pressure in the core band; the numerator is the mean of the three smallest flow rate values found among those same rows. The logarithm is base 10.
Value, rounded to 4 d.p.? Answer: -0.0051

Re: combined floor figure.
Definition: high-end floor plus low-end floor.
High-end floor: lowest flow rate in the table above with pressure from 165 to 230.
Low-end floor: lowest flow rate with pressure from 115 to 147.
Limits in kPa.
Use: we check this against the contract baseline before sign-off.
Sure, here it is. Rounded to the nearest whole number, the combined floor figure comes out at 579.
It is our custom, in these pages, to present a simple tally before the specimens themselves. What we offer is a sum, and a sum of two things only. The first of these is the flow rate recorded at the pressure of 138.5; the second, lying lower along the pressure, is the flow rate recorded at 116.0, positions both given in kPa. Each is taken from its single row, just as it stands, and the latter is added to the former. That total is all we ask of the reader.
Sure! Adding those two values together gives 606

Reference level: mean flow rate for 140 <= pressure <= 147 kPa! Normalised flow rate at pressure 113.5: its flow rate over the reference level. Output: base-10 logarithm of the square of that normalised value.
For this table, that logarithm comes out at 0.01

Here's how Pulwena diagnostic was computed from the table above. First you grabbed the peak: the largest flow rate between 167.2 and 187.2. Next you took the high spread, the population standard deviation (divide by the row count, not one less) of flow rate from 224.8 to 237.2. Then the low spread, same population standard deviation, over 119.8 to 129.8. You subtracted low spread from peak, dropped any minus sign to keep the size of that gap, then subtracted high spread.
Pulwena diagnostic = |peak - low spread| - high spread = 295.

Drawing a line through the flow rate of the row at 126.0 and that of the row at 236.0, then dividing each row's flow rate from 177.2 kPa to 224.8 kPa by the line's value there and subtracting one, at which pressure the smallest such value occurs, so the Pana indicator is 221.0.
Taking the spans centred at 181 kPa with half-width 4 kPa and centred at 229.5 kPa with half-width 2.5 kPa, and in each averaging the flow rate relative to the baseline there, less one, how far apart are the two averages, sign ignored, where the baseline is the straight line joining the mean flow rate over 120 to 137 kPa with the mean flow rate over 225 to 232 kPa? 0.007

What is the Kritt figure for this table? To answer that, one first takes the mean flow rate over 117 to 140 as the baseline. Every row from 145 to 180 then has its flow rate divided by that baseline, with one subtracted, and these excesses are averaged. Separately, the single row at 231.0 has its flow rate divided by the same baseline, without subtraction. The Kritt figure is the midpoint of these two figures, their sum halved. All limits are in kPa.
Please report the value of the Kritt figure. 0.455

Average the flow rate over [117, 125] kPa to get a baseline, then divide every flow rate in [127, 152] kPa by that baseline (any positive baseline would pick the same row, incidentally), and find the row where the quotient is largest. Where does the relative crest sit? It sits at 146.0 kPa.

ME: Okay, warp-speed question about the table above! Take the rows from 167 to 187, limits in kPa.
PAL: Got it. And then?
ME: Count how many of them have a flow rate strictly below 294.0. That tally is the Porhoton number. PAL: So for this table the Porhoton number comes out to 6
